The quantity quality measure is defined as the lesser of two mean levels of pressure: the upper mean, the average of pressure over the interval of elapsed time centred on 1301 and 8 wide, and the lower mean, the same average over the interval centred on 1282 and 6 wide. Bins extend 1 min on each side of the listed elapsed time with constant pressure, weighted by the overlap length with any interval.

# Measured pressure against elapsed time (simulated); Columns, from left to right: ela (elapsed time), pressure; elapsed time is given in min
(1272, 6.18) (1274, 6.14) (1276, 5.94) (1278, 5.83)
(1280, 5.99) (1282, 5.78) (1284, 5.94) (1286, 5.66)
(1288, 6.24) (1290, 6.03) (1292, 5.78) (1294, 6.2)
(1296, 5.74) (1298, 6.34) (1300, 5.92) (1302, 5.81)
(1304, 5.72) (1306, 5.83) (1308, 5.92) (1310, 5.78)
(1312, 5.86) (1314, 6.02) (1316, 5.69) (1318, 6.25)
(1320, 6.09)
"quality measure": 5.90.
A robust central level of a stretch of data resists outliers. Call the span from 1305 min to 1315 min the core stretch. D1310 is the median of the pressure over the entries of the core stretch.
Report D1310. 5.86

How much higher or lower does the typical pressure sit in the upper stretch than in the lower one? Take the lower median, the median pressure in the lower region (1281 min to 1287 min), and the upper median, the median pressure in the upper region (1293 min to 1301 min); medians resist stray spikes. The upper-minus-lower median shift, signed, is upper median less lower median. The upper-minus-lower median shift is 0.28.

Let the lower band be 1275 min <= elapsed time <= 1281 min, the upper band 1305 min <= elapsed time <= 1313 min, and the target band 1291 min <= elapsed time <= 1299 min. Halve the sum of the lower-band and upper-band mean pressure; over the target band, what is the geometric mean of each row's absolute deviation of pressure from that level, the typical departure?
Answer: 0.22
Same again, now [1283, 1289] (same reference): 0.16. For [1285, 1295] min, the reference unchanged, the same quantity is 0.21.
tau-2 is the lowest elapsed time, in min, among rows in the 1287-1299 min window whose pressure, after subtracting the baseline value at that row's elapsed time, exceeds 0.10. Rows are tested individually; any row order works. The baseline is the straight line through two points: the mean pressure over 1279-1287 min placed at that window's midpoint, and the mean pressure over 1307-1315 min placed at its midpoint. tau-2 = 1288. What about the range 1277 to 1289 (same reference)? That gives 1280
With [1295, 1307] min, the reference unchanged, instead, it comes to 1298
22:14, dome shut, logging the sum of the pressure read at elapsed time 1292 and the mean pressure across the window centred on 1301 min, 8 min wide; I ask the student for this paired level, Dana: 11.73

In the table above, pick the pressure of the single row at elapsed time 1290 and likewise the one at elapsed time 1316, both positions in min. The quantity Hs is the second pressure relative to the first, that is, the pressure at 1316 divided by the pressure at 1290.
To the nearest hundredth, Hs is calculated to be 0.94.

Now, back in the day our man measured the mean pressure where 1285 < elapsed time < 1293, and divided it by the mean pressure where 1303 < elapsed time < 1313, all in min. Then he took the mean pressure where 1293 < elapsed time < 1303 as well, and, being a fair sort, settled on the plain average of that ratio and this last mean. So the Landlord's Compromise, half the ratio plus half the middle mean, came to 3.51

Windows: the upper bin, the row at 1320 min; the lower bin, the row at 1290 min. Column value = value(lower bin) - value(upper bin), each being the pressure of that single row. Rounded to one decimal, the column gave -0.1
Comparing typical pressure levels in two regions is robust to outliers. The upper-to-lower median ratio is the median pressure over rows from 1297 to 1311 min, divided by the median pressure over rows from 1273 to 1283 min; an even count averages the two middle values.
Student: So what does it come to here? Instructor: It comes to 0.98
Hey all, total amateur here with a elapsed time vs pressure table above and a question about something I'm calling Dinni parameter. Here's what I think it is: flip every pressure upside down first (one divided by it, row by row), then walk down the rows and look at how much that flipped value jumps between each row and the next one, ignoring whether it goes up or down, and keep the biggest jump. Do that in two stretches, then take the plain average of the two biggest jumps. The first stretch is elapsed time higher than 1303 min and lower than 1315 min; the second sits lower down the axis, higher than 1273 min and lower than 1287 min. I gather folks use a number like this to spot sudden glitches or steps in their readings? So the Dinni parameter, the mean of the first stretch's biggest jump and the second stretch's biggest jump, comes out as 0.006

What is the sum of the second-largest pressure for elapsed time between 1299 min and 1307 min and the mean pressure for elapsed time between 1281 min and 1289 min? 11.7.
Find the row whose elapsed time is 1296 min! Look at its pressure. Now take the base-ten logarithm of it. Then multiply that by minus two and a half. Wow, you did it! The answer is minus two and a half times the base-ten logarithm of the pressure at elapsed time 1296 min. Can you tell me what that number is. -1.90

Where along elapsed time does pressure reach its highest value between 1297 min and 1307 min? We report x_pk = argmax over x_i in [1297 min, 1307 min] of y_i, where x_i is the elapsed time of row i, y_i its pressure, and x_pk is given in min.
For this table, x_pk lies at 1298 min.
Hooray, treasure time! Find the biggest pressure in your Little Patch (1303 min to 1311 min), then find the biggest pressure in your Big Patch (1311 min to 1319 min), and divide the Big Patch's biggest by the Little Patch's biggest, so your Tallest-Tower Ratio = 1.06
